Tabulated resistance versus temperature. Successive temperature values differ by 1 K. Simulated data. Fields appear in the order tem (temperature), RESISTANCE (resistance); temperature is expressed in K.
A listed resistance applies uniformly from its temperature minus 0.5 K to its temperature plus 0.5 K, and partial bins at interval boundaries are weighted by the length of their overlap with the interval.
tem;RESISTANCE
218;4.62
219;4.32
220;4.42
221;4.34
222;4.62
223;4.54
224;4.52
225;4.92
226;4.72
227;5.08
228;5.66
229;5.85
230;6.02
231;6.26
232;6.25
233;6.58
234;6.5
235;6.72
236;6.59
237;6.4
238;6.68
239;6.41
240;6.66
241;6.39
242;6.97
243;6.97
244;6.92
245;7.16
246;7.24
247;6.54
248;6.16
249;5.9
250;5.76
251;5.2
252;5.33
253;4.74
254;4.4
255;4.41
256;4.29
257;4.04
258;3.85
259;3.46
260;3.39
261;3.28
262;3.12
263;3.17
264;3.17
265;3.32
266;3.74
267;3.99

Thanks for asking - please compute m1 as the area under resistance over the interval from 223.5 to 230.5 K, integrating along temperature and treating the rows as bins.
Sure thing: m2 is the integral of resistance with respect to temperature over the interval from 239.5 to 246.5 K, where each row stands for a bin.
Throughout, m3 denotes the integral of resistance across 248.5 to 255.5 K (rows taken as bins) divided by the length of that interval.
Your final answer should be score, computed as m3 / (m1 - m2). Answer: -0.4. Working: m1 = 37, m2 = 48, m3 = 5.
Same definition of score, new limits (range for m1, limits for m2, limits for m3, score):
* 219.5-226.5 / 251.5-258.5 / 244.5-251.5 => 6.2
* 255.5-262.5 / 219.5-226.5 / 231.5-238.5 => -1.0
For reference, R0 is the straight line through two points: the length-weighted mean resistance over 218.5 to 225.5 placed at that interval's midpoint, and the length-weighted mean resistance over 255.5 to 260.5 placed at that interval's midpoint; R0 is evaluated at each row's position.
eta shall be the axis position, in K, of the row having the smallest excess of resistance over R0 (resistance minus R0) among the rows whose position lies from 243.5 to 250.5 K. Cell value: 250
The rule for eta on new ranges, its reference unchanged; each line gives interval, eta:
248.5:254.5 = 254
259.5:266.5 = 262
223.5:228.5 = 224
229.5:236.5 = 230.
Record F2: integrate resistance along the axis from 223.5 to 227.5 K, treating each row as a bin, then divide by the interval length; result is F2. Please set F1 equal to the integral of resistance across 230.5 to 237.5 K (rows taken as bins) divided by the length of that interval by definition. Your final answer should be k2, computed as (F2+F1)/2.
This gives 5.64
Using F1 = 6.5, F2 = 5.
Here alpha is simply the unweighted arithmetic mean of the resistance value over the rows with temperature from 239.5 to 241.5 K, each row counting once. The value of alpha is 6.5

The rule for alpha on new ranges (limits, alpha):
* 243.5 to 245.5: 7.0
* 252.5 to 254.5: 4.6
